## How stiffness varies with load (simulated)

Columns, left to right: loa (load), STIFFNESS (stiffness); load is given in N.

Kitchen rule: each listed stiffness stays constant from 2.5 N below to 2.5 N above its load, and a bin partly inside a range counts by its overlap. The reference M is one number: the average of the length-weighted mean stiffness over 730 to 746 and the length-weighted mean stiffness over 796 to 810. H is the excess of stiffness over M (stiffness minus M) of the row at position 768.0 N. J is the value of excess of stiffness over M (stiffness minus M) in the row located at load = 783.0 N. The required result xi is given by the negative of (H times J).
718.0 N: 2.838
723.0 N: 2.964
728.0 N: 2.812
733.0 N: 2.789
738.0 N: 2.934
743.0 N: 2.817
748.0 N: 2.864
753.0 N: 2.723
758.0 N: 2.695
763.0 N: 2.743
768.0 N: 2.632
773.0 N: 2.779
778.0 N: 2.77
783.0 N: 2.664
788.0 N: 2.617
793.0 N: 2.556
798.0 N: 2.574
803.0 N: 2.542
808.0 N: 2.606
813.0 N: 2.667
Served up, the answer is -0.0035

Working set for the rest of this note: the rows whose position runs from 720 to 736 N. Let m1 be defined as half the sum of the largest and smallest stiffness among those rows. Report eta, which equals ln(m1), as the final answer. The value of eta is 1.06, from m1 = 2.88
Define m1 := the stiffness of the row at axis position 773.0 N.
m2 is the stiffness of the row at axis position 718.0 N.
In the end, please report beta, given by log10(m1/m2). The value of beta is -0.009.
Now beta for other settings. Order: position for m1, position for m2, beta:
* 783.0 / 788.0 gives 0.008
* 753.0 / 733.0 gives -0.010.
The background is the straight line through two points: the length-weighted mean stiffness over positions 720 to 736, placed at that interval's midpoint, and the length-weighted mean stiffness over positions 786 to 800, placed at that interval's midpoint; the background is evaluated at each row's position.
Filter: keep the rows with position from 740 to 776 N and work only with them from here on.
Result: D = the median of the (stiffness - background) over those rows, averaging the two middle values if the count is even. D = 0.024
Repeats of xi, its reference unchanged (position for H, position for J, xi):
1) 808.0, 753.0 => 0.0014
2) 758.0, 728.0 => 0.0015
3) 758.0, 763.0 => 0.0005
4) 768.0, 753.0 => 0.0010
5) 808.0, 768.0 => -0.0080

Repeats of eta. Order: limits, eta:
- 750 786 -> 1.00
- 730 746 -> 1.05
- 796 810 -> 0.95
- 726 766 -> 1.03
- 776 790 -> 0.99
